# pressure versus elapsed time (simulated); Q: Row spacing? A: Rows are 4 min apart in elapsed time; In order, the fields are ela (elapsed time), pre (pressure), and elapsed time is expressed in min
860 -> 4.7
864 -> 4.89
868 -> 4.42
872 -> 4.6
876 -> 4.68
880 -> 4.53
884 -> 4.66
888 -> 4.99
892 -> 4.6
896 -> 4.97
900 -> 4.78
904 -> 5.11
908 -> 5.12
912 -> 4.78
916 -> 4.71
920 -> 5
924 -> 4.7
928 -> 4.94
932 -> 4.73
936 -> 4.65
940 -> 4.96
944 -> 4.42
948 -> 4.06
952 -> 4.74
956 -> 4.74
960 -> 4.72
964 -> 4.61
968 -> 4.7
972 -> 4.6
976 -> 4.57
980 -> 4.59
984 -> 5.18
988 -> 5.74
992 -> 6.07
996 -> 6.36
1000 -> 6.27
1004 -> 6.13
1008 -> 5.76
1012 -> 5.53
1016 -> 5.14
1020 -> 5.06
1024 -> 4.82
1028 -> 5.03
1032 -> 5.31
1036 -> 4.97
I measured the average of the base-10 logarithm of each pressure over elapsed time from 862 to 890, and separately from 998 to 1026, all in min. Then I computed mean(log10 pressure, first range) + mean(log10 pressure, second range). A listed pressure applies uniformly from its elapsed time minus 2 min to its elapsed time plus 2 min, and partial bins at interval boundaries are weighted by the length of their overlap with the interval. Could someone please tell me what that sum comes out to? 1.41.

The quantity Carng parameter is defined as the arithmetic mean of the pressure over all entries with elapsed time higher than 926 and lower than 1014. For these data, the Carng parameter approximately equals 5.09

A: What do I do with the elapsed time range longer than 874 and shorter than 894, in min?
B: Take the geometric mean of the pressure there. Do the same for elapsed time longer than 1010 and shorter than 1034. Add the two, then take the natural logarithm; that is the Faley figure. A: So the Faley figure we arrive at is 2.29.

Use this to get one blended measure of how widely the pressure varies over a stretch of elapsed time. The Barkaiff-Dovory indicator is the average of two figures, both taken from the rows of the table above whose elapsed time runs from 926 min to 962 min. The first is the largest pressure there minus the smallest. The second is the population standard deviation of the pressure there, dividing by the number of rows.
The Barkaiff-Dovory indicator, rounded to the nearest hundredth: 0.58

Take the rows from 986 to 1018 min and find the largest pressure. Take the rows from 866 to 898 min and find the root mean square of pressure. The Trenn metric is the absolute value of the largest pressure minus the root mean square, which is 1.67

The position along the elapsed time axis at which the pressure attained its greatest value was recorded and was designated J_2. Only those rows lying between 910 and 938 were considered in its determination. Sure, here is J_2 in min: 920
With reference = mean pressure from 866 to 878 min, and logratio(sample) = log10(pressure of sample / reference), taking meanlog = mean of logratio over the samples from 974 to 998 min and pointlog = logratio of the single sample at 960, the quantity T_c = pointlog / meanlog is 0.20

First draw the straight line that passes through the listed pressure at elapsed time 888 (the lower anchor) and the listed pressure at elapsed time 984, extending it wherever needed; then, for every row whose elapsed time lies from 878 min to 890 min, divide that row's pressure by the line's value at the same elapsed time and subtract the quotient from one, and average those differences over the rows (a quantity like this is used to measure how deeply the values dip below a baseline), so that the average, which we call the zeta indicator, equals 0.051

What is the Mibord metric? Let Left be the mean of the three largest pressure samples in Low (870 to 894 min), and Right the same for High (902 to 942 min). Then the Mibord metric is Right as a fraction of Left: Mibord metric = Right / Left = 1.06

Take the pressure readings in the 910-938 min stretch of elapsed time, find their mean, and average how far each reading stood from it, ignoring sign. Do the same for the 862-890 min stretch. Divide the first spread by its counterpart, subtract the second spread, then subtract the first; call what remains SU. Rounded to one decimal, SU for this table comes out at 0.5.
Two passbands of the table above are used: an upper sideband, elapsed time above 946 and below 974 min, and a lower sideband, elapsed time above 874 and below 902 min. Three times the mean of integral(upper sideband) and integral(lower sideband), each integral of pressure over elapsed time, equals 392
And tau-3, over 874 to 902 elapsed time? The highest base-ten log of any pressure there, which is 0.698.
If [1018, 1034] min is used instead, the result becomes 0.725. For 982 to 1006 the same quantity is 0.803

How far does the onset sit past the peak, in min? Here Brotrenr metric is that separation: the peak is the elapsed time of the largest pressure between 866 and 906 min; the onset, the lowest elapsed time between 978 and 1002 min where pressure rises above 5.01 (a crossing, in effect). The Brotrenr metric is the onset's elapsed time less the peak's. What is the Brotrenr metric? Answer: 80 min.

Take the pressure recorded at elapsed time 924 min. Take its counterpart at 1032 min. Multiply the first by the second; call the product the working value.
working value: 25.0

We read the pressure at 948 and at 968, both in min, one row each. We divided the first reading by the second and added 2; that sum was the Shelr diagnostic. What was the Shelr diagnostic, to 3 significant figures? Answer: 2.86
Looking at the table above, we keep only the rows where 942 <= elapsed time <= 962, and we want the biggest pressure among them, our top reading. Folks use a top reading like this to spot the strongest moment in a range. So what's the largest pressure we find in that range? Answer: 4.74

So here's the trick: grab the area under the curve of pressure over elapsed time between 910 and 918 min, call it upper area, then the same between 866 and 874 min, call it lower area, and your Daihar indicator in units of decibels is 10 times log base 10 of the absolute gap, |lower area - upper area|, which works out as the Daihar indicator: 2.7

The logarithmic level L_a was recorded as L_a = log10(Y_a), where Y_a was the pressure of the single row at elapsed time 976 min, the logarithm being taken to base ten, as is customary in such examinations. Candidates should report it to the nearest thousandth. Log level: 0.660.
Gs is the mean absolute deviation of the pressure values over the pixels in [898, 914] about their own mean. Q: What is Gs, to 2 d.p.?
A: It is 0.17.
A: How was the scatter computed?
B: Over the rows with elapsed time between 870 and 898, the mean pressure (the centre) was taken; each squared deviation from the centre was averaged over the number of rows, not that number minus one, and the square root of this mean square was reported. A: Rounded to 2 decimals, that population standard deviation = 0.17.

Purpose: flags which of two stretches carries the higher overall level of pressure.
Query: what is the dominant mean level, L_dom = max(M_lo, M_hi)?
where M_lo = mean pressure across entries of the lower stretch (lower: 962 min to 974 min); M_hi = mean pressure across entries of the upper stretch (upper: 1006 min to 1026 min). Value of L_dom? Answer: 5.26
